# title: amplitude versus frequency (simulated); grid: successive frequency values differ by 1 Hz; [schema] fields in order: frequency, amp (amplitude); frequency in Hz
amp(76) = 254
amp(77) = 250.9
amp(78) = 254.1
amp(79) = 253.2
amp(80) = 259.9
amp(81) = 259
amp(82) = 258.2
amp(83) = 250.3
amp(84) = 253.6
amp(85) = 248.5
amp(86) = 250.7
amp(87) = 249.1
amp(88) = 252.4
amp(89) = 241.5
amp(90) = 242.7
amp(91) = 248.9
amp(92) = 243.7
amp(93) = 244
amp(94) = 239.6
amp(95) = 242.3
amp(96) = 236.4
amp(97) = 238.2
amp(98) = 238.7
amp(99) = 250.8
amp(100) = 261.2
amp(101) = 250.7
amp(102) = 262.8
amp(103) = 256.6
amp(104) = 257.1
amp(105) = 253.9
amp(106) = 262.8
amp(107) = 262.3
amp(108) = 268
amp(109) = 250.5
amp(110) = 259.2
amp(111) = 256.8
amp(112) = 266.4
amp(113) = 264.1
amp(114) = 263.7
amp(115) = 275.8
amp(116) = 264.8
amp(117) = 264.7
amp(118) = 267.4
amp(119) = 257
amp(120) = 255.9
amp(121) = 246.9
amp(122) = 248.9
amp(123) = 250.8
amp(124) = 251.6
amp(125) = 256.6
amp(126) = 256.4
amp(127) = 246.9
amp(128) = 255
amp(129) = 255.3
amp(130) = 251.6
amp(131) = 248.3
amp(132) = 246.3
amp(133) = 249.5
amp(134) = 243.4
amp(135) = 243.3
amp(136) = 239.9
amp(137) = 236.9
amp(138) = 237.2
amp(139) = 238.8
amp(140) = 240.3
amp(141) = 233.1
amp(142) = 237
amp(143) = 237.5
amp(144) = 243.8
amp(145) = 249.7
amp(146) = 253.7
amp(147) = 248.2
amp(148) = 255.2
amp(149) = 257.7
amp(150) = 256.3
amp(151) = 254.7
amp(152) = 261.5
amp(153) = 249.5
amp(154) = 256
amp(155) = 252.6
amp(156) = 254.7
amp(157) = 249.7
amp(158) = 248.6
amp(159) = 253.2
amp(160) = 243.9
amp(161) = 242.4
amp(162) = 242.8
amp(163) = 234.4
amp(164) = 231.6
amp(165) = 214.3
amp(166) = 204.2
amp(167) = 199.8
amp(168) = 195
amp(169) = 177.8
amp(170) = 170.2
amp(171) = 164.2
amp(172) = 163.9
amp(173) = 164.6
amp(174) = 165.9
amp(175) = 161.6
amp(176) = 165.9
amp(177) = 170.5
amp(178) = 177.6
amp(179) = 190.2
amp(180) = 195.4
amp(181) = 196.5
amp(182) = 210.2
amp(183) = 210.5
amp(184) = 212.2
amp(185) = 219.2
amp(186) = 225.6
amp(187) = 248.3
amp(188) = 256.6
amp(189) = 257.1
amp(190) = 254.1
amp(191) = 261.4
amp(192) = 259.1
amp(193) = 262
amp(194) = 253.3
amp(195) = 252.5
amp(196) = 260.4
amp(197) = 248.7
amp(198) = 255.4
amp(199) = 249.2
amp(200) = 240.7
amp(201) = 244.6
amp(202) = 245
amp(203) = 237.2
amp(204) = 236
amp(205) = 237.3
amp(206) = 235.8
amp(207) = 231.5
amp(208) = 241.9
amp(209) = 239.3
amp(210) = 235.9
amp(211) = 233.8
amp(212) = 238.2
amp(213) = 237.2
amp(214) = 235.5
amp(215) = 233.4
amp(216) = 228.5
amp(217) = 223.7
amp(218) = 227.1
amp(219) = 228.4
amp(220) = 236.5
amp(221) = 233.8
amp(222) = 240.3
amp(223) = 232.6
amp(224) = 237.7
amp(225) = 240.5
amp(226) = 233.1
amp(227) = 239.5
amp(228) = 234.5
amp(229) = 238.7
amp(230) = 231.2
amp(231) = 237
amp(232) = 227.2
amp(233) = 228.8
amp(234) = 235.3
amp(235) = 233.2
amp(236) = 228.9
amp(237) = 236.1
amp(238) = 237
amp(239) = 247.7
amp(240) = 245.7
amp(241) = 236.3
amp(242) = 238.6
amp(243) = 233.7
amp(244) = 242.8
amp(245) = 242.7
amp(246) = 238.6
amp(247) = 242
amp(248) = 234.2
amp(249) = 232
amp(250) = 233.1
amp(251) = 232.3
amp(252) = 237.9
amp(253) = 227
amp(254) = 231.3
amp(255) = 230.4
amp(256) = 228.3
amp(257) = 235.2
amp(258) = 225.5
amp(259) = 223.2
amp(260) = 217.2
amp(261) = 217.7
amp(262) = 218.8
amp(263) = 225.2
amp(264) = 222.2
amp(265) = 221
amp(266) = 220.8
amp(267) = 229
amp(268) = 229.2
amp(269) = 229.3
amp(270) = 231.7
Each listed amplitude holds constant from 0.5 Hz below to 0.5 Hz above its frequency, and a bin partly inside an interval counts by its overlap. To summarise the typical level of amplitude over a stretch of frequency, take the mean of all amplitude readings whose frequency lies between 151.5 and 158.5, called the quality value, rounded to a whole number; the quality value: 253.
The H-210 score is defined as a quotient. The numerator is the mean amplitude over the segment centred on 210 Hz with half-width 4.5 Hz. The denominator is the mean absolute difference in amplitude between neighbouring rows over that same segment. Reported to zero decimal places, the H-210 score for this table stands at 63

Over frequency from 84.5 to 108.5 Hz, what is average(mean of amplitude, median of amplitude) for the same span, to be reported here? 250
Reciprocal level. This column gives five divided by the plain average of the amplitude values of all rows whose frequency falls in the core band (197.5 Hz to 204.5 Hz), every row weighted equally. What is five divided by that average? 0.0205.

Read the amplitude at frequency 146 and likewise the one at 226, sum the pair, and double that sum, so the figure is 974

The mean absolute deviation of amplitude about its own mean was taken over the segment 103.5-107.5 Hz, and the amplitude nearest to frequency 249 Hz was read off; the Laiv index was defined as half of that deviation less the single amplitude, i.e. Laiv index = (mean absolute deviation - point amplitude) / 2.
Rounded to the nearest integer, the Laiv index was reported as -114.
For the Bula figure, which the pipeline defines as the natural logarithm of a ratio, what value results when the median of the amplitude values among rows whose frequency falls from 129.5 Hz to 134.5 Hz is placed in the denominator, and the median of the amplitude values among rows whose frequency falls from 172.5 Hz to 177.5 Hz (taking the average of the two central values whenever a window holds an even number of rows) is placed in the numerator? -0.40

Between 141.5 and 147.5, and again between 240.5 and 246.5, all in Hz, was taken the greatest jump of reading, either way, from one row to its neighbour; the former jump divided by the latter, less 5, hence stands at -4.3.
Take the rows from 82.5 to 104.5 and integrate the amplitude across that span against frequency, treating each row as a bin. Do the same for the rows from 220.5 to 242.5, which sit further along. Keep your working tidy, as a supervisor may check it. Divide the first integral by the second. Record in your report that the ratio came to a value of 1.05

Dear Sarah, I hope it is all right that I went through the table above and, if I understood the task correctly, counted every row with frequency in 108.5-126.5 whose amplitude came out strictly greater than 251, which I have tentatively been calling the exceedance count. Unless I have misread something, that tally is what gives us 14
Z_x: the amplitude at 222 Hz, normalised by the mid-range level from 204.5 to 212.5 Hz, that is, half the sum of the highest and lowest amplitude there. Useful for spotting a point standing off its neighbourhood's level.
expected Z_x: 1.02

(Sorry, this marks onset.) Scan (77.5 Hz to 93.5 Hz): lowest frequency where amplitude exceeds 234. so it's 78 Hz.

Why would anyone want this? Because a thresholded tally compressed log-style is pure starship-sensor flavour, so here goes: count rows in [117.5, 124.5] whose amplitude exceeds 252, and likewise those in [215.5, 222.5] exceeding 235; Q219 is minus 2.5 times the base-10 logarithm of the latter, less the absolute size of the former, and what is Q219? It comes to -3.8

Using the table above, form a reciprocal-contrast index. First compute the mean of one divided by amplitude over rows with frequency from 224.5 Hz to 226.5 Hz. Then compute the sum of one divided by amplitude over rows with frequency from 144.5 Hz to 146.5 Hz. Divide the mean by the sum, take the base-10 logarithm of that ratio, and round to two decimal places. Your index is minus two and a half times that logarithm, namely 0.69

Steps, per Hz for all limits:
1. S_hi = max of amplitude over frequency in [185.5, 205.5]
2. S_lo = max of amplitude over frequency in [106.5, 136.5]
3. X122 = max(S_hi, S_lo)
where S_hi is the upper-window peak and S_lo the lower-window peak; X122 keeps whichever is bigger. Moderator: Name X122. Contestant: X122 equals 276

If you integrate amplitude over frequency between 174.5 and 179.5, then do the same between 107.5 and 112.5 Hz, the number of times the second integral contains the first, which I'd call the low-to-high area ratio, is 1.50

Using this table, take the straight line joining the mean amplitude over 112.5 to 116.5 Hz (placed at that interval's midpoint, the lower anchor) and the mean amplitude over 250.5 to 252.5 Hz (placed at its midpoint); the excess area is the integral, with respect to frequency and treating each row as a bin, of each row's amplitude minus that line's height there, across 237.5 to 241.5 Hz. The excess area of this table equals 15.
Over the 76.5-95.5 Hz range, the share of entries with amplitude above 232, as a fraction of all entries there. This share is 1.00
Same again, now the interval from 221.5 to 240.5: 0.79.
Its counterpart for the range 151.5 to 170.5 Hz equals 0.63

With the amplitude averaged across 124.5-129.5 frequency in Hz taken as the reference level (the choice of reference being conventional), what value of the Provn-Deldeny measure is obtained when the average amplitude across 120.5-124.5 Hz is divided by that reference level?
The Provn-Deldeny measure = 0.98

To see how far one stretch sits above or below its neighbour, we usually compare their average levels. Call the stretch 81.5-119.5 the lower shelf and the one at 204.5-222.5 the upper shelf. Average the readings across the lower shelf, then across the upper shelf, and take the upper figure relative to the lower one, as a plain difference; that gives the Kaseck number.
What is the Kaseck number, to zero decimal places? -20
